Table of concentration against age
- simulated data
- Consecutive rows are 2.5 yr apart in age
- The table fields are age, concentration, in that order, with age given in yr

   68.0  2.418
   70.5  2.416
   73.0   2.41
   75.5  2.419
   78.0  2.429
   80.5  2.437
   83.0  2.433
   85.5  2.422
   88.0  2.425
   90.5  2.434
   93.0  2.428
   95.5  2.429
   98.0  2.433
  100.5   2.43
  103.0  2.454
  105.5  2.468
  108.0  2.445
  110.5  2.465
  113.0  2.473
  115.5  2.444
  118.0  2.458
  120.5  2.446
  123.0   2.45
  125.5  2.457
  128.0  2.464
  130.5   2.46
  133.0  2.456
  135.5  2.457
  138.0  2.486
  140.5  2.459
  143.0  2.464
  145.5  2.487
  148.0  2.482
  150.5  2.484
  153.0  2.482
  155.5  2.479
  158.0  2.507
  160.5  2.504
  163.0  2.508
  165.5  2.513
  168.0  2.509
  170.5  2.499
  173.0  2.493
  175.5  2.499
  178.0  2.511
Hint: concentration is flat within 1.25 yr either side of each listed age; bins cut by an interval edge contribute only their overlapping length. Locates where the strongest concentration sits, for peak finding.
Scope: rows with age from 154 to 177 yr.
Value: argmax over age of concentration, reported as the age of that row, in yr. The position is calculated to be 165.5 yr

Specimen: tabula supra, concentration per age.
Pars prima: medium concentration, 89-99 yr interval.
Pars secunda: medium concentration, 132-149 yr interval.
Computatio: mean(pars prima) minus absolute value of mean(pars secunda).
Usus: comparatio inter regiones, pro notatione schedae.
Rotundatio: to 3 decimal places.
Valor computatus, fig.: -0.039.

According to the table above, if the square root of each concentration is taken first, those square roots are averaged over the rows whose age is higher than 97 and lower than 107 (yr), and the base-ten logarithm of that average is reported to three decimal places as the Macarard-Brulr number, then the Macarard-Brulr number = 0.194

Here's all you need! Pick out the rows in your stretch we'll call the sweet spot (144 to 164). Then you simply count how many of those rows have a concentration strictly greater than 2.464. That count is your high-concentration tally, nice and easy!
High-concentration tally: 8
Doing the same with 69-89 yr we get 0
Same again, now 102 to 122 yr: 3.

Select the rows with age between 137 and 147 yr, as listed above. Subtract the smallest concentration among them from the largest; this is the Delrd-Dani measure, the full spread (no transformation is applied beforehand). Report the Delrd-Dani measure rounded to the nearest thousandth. 0.028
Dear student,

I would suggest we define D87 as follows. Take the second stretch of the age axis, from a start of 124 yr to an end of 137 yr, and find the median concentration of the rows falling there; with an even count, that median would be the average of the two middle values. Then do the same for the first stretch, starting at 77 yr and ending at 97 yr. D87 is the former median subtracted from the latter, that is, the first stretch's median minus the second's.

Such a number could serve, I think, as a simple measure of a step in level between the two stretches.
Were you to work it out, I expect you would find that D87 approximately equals -0.028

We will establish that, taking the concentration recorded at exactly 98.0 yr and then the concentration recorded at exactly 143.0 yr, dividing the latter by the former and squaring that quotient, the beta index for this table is 1.03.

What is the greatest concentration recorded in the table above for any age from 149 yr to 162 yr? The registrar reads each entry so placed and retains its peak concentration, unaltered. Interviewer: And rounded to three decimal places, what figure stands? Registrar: 2.507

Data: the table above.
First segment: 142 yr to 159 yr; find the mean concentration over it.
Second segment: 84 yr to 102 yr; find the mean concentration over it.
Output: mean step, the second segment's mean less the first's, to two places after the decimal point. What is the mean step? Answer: -0.05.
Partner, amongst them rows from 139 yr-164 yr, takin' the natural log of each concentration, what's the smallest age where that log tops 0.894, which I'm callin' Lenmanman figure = 140.5 yr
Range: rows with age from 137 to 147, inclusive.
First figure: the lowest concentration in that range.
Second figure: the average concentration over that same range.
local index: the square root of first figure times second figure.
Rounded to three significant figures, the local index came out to 2.47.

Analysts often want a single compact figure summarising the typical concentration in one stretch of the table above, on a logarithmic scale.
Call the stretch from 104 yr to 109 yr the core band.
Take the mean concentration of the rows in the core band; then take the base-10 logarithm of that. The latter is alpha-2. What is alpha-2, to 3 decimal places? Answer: 0.390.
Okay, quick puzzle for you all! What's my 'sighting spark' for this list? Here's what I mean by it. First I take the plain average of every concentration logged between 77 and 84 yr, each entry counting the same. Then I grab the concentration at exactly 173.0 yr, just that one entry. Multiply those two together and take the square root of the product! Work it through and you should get 2.46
